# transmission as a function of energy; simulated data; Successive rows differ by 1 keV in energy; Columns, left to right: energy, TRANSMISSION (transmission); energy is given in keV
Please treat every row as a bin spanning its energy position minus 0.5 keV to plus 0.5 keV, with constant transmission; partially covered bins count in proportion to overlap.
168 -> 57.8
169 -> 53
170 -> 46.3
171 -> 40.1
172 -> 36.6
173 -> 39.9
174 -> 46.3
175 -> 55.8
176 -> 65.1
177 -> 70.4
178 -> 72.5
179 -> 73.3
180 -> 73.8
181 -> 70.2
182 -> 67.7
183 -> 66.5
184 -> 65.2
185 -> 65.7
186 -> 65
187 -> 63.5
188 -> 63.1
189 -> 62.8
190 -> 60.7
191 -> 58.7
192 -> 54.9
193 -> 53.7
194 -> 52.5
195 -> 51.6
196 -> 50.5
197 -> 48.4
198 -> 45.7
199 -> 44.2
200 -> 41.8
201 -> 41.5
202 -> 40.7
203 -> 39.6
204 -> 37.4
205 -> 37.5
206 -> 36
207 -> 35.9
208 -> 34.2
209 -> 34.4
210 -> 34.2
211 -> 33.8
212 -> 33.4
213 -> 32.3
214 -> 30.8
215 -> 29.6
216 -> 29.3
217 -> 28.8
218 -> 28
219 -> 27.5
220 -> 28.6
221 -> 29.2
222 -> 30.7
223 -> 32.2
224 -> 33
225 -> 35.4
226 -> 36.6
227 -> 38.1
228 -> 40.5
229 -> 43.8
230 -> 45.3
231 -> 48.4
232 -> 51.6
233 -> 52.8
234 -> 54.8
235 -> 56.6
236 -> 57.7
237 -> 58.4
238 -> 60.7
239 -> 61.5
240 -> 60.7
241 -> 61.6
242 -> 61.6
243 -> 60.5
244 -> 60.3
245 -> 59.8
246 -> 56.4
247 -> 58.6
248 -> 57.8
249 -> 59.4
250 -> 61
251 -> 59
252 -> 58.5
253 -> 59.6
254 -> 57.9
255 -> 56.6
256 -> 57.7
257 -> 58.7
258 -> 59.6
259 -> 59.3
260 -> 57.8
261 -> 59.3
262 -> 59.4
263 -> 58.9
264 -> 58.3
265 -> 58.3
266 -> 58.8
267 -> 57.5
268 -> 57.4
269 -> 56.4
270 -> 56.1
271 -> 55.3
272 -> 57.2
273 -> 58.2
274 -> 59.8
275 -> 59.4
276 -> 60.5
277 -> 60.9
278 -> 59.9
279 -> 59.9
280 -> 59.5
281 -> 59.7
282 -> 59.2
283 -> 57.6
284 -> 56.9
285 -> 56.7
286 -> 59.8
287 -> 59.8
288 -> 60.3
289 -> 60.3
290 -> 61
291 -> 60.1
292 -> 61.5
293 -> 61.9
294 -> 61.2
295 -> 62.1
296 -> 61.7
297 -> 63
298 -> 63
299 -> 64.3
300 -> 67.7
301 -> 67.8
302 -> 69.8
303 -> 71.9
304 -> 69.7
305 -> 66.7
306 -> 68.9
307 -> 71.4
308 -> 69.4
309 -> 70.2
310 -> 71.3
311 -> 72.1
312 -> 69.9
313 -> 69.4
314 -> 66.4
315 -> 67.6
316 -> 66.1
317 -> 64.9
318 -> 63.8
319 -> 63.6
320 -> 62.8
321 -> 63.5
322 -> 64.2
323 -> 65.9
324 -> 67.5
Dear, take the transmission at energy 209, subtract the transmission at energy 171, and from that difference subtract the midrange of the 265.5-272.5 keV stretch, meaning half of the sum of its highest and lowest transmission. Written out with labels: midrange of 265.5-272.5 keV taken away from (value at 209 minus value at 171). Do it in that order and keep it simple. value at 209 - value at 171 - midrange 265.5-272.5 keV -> -63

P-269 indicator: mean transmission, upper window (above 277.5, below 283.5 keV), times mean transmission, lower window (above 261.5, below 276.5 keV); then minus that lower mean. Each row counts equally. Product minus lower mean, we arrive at 3387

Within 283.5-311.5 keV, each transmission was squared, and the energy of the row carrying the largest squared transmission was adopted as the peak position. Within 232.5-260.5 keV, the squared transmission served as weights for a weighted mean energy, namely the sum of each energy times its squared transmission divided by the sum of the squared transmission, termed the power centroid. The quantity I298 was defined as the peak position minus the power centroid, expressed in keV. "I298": 64.4 keV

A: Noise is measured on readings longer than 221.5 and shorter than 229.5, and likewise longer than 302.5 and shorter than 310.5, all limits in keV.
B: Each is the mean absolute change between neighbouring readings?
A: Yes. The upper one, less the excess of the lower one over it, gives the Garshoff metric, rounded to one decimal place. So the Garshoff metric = 2.1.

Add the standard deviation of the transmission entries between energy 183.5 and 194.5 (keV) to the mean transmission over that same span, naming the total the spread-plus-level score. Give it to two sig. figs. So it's 65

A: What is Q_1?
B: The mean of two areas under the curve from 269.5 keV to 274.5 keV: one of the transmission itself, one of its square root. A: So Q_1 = 162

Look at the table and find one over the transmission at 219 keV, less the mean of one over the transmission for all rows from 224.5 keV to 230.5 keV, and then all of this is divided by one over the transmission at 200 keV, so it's 0.47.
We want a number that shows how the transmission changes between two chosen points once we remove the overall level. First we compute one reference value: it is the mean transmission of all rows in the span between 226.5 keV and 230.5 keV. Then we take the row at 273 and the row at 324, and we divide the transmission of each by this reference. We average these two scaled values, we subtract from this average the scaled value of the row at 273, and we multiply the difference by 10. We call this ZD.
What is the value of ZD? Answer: 1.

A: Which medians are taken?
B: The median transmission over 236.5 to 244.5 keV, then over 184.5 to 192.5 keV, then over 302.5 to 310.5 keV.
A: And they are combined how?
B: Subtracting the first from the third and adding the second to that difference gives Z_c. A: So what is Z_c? 72.2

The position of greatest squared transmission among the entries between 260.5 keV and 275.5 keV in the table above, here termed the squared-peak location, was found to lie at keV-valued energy 274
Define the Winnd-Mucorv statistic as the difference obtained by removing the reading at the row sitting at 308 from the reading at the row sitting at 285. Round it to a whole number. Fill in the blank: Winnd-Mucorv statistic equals -13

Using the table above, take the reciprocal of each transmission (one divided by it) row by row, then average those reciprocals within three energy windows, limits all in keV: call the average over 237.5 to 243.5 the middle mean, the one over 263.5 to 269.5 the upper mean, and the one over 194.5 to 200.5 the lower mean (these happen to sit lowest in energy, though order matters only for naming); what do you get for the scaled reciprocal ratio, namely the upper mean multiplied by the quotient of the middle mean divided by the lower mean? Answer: 0.013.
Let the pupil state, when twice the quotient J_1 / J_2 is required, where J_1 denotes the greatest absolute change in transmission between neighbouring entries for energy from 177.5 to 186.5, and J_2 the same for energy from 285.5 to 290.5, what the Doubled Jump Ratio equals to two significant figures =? 10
